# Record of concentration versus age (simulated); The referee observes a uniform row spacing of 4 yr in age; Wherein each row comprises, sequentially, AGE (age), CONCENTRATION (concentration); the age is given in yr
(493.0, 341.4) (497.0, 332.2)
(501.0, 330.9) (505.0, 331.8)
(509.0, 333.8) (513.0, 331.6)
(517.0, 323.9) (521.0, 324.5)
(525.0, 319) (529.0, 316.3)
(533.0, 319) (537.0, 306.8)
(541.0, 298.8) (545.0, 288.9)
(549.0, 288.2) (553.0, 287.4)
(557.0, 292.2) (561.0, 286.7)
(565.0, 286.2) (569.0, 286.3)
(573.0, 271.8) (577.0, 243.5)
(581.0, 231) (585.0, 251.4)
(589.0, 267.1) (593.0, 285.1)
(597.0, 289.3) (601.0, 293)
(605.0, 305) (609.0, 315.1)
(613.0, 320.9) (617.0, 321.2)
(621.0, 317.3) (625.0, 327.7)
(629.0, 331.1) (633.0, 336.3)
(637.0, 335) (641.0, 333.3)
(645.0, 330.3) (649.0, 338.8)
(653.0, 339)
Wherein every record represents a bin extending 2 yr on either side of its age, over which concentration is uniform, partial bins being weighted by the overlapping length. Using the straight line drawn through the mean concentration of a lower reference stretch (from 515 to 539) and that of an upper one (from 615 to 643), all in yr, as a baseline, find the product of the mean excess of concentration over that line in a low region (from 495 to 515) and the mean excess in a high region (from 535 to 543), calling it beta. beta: -269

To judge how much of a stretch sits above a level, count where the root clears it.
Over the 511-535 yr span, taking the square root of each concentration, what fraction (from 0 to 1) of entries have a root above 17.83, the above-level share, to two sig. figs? 0.83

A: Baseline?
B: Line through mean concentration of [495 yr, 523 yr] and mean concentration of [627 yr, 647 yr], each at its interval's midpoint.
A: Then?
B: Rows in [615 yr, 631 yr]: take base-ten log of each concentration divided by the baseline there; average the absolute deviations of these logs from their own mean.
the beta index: 0.007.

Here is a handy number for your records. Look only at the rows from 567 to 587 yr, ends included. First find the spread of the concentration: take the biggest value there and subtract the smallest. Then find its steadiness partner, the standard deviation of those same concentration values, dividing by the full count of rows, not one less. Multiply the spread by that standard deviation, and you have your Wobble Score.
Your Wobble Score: 1097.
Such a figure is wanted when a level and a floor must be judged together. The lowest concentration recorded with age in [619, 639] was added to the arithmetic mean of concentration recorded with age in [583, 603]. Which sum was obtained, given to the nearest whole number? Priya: 594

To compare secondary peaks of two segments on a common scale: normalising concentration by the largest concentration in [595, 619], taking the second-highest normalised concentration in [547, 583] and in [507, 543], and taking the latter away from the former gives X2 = -0.14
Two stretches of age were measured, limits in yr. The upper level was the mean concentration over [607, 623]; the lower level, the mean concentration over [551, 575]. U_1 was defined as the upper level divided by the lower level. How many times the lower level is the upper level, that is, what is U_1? 1.12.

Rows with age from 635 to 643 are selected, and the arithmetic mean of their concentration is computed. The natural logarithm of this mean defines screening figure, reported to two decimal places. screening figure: 5.81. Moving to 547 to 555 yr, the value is 5.66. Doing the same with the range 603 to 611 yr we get 5.74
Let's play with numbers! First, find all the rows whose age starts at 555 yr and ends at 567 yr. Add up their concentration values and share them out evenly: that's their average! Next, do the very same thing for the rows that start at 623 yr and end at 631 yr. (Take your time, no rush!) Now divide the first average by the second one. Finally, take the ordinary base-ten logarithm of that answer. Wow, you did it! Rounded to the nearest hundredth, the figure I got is -0.06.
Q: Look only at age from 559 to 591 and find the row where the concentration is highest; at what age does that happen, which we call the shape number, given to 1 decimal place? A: 561.0 yr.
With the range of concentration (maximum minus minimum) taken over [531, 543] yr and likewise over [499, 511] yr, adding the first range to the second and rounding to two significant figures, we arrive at 23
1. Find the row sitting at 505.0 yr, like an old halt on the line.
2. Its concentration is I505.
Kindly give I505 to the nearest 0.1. 331.8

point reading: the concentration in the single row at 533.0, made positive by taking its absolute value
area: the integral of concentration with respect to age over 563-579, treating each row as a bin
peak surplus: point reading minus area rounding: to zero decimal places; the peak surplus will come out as -4032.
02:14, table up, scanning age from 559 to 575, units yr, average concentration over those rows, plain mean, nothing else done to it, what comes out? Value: 283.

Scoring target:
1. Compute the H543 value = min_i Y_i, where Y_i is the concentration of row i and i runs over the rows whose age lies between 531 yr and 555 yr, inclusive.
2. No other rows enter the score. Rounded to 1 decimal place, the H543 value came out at 287.4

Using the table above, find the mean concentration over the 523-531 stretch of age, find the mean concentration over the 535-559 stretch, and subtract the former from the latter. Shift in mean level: -24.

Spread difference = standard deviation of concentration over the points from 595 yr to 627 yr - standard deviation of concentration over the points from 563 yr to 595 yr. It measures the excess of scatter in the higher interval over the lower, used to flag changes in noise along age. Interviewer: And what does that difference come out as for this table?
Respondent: -7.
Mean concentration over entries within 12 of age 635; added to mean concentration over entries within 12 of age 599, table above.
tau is 625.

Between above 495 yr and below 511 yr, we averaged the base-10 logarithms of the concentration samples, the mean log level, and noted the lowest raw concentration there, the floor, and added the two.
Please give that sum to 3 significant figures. 333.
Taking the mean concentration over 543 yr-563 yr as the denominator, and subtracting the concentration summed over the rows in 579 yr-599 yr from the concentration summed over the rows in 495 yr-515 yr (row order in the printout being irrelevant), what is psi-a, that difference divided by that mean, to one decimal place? 1.2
